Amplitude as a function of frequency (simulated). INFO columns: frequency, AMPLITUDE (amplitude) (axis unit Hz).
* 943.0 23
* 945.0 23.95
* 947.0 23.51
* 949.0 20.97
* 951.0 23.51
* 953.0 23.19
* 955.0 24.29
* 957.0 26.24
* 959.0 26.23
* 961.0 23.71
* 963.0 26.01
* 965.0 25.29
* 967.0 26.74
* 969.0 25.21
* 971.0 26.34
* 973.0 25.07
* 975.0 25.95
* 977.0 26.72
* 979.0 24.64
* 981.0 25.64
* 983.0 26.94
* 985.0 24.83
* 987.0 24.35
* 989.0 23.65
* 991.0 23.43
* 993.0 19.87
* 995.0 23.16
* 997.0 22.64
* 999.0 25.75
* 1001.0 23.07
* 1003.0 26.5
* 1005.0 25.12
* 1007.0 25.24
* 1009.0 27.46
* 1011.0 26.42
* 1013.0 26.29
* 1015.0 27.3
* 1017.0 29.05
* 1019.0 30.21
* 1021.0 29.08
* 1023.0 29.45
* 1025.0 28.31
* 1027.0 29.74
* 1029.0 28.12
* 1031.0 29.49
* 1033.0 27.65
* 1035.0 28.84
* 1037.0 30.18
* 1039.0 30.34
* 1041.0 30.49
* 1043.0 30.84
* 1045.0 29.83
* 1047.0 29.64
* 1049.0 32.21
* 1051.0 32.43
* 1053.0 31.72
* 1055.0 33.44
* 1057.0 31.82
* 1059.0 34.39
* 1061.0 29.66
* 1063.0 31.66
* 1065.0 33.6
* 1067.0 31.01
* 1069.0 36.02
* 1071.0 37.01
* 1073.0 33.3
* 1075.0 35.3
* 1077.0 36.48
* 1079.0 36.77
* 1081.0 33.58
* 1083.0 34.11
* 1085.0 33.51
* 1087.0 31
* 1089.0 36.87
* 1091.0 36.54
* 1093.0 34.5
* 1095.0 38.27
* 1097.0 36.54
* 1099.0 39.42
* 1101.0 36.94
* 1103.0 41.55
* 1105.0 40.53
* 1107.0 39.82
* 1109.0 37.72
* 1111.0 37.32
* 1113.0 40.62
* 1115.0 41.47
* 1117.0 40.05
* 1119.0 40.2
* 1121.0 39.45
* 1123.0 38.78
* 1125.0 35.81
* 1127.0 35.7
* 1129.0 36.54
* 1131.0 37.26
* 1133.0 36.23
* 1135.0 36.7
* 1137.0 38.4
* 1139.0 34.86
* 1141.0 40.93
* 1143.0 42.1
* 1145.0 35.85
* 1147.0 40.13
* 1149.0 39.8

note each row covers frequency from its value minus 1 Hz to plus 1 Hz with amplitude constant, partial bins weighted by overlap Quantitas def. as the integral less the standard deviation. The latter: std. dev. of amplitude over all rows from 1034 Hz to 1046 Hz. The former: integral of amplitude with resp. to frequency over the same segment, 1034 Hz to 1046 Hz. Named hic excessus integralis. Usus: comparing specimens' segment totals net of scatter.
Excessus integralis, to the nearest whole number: 360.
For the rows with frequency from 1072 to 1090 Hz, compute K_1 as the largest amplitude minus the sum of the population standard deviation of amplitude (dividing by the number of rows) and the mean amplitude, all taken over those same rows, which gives 0.47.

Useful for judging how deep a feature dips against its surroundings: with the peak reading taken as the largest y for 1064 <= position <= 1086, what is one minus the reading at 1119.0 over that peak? -0.1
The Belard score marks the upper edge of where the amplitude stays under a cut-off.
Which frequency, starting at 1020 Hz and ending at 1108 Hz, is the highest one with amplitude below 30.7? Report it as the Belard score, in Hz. 1061.0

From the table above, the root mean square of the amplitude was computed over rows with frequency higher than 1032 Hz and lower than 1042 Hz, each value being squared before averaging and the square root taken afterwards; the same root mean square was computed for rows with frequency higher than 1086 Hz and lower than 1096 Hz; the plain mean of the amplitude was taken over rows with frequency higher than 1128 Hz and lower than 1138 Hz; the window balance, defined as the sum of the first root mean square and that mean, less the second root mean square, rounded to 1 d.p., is 31.0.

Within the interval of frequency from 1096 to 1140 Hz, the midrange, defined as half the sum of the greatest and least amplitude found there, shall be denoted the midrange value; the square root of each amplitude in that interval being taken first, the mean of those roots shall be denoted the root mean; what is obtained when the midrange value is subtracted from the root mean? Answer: -32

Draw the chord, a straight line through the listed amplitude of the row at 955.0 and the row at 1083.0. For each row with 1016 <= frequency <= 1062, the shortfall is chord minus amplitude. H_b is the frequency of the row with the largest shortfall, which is 1061.0 Hz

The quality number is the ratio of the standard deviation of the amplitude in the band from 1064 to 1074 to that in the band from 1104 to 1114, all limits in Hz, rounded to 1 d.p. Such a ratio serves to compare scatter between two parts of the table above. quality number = 1.5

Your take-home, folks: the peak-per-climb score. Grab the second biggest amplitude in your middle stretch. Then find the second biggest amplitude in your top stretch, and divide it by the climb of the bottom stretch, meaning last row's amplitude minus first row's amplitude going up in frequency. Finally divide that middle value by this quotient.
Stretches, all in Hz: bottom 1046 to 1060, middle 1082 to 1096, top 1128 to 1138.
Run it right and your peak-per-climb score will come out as 4.7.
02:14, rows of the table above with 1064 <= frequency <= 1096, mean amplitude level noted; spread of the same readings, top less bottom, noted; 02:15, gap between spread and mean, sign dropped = 28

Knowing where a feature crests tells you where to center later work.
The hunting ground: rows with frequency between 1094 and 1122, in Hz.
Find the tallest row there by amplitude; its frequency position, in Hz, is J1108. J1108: 1103.0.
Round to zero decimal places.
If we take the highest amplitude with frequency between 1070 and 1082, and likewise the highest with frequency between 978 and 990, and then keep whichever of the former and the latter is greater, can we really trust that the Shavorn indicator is 37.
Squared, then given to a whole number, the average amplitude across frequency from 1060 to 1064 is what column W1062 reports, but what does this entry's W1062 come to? 940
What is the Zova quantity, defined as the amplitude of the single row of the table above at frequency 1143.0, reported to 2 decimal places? 42.10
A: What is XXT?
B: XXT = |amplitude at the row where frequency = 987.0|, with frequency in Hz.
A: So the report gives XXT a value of 24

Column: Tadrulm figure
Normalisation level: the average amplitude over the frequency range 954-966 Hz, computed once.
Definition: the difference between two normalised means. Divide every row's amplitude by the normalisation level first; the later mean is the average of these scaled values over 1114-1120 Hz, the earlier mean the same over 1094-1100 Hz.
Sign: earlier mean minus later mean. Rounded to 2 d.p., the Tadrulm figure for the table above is -0.10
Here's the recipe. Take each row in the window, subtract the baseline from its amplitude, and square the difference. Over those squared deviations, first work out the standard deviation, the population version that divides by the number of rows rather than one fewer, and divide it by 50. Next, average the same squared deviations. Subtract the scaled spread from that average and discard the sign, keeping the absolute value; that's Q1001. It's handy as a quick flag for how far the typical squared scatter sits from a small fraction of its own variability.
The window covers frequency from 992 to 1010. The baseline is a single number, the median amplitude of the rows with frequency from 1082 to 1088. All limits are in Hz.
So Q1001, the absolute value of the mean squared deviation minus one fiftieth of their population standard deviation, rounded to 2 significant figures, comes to 89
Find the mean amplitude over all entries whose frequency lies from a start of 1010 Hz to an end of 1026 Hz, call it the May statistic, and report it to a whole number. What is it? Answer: 28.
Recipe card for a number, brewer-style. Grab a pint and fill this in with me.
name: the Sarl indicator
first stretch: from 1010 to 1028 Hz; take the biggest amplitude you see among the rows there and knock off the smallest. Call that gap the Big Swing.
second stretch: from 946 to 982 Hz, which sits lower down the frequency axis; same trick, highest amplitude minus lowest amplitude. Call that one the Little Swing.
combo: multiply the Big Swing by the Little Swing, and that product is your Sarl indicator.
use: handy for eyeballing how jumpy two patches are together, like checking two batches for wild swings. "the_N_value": 23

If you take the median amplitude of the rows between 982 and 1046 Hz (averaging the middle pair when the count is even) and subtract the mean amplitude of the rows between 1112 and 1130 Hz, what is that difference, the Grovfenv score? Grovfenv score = -11.4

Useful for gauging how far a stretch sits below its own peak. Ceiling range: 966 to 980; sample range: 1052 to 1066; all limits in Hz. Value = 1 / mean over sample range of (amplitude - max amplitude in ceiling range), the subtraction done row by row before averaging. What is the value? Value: 0.18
